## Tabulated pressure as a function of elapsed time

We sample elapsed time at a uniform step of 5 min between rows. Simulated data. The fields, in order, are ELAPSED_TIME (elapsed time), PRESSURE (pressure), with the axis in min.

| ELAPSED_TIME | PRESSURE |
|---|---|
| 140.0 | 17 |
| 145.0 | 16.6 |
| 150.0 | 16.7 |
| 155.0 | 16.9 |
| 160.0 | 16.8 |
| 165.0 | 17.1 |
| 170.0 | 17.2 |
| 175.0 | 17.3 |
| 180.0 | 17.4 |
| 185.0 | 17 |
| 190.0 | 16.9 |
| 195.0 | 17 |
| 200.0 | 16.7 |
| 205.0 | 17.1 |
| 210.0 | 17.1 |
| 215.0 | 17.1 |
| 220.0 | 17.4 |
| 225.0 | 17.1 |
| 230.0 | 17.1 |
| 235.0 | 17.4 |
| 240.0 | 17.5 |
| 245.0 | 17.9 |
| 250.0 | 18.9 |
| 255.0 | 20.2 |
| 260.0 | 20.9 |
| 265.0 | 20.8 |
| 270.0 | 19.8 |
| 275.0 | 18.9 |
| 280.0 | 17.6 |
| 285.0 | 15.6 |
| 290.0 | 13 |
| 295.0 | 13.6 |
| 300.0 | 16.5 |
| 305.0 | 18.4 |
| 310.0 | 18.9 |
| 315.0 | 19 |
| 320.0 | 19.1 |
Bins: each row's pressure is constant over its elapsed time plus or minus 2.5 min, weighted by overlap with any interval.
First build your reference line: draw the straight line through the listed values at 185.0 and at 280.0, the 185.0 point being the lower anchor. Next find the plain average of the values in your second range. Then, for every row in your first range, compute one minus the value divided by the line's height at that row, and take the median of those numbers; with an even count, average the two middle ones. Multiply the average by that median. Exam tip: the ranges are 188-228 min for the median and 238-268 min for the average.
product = 0.086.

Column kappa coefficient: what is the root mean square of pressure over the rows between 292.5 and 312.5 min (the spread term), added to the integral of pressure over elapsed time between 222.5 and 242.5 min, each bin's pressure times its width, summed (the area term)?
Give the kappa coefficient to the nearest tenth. 362.5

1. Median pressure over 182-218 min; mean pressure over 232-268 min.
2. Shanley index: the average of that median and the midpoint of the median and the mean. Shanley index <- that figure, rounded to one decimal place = 17.5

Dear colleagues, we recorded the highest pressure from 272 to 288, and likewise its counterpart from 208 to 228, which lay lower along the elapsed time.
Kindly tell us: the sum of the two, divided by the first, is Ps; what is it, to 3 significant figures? 1.92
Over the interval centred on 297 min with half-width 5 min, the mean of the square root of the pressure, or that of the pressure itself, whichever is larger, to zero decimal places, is 15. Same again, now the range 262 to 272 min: 20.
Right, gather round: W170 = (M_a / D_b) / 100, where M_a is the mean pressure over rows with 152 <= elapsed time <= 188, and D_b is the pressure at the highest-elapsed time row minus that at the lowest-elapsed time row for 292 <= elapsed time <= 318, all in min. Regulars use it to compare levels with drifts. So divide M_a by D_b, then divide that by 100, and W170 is 0.032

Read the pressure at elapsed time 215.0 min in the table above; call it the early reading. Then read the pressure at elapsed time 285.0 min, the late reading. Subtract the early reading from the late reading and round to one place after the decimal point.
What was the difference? -1.5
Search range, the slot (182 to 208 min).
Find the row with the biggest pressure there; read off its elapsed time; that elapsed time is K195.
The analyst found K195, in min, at 205.0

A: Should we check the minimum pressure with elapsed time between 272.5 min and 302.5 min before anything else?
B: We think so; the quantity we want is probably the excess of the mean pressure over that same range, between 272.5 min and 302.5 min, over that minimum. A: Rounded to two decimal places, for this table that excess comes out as 2.87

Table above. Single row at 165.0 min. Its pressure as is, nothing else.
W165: 17.1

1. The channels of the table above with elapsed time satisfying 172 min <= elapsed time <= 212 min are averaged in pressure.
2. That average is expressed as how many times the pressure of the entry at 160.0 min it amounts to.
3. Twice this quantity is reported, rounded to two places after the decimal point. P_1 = 2.03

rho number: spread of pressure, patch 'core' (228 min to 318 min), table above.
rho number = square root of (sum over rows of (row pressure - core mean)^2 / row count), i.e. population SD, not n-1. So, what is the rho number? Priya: 2.1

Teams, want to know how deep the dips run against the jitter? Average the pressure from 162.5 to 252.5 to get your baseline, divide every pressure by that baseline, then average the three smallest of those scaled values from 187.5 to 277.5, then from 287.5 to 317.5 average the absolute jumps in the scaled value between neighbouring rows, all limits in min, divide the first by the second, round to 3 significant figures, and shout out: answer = 14.1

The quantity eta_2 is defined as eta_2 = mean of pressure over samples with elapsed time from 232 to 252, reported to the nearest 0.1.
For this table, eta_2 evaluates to 17.9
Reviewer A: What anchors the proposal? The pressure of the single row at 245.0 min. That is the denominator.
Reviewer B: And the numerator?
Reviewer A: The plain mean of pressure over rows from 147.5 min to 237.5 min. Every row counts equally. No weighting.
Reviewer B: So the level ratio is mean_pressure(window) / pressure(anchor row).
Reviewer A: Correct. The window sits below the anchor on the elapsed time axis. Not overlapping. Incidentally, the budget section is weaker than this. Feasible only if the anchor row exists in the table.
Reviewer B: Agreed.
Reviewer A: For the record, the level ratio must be 0.95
